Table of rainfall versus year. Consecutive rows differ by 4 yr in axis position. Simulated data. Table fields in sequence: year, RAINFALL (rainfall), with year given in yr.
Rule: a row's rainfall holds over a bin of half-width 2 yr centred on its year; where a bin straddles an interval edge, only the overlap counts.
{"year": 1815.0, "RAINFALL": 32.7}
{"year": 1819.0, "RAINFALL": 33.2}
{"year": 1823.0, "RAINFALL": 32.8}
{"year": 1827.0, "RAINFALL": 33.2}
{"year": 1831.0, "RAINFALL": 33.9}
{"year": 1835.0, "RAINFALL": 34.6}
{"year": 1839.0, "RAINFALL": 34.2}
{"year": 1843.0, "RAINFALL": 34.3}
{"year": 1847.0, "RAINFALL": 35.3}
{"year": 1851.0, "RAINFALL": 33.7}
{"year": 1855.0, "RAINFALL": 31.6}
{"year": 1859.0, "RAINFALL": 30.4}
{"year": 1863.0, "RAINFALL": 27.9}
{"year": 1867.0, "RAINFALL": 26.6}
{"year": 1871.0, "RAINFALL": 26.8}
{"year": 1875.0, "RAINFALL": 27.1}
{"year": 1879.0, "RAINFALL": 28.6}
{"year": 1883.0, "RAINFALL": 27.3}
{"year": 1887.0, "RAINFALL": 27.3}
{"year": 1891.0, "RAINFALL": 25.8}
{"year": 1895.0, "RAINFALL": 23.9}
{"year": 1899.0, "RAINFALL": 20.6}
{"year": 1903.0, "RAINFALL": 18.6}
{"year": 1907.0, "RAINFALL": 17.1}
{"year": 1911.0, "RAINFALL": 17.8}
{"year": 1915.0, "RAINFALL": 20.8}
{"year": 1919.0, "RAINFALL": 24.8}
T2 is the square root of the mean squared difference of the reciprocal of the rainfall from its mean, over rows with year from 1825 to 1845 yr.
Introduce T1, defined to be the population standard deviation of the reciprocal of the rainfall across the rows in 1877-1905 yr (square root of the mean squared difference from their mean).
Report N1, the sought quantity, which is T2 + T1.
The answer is 0.0069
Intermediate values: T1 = 0.007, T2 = 0.0004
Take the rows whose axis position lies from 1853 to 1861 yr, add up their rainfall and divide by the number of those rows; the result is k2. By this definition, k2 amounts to 31.0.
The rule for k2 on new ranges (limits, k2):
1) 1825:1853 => 34.2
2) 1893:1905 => 21.0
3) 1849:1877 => 29.2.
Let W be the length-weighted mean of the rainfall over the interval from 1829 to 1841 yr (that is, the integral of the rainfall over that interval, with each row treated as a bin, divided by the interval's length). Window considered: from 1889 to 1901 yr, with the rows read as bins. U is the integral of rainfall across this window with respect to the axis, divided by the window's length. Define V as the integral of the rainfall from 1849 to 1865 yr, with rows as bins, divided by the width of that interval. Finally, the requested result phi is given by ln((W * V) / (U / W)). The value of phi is 7.3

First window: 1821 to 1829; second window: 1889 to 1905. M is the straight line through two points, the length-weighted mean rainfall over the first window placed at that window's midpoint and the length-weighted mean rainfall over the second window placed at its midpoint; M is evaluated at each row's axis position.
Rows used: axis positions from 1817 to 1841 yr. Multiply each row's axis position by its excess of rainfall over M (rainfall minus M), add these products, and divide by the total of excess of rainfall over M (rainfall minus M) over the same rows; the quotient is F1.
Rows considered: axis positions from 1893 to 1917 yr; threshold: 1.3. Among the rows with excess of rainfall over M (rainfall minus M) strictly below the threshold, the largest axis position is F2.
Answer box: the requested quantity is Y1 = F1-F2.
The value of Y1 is -77.4 yr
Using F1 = 1837.6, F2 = 1915.0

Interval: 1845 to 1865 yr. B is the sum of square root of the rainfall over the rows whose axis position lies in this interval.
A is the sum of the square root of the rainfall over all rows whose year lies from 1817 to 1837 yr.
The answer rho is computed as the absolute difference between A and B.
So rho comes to 0.8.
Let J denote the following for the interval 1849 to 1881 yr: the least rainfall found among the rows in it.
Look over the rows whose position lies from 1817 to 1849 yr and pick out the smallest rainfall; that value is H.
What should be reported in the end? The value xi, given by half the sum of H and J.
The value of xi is 29.7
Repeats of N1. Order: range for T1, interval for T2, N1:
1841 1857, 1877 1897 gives 0.0036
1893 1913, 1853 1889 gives 0.0079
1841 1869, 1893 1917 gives 0.0089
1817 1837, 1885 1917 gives 0.0082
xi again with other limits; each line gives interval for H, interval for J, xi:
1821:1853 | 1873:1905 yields 25.7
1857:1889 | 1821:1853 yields 29.7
